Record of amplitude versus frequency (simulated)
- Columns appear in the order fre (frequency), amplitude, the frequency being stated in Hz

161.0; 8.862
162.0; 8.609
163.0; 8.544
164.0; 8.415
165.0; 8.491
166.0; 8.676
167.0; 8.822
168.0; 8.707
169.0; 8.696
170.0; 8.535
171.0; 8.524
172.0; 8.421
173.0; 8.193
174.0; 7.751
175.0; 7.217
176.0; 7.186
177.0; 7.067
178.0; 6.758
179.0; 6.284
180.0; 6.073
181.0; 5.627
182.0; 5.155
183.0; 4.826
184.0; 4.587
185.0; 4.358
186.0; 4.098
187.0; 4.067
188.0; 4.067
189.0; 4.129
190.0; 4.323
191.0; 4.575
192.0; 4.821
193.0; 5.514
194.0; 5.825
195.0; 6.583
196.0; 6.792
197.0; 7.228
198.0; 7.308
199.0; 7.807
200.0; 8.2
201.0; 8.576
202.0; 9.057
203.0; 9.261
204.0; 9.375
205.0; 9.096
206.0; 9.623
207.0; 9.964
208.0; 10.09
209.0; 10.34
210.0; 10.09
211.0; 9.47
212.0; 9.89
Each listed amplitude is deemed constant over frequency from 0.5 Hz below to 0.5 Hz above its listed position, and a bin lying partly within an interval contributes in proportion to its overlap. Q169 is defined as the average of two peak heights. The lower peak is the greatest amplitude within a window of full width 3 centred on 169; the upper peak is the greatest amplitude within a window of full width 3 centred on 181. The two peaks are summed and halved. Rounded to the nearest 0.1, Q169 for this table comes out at 7.4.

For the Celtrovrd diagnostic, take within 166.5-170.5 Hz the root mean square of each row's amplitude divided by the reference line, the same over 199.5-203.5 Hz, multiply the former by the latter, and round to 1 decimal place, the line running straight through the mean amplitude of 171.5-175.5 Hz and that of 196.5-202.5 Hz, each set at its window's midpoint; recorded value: 1.2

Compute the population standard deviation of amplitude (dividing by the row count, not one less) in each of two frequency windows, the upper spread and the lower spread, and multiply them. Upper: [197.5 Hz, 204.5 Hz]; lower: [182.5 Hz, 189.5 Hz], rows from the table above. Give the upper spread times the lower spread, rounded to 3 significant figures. 0.201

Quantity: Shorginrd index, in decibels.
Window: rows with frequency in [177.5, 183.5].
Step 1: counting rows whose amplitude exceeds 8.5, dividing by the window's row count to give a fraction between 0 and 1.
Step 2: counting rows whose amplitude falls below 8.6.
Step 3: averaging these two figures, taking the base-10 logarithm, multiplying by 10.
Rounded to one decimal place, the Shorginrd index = 4.8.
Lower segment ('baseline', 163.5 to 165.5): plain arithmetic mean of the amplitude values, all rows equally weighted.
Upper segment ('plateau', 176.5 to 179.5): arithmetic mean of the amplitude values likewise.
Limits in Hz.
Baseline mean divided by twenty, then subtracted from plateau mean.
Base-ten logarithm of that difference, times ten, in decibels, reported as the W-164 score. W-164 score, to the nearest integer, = 8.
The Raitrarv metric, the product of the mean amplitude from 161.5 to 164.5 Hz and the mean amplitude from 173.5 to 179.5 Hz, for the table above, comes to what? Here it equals 60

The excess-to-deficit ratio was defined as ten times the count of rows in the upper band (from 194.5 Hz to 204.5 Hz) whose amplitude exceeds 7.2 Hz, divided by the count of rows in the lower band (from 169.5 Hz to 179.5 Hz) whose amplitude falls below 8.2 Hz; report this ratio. 11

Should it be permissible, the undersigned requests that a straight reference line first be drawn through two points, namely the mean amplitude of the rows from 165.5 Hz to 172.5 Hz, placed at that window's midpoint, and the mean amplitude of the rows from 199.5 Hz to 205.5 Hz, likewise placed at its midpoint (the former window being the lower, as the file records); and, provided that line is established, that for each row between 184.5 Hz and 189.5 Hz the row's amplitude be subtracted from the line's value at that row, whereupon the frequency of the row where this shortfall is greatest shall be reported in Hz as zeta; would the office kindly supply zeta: 188.0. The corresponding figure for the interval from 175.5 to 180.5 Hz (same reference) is 180.0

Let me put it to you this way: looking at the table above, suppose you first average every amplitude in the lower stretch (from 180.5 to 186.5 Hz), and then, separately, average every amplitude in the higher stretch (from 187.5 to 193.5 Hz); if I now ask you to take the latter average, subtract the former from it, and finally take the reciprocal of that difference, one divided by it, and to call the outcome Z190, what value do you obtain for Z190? -4.9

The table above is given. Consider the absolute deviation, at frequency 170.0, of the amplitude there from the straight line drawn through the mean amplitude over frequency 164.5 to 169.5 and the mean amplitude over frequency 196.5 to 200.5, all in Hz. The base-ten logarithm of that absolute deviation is -1.36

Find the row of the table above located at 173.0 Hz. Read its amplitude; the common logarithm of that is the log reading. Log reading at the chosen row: 0.91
